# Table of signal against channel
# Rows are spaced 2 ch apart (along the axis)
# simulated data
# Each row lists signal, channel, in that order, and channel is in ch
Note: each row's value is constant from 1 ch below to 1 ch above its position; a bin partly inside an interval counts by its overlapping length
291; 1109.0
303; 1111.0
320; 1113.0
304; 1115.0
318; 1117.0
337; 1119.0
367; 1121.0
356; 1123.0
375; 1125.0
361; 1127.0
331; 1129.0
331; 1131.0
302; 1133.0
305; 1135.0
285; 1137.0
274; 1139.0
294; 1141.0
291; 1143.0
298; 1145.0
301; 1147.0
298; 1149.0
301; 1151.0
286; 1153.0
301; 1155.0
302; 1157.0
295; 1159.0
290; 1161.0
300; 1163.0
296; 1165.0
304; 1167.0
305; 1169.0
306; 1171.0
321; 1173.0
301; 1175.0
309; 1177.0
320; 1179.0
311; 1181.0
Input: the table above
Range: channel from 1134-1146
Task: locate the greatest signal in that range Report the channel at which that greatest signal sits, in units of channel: 1135.0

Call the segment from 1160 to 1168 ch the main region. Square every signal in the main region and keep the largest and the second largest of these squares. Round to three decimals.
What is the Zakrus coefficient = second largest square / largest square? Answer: 0.974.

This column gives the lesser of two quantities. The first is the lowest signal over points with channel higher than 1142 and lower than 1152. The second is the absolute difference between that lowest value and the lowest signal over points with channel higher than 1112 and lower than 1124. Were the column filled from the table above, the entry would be 13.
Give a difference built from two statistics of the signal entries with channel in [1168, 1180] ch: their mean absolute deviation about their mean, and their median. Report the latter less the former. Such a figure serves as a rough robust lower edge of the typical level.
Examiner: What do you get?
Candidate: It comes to 301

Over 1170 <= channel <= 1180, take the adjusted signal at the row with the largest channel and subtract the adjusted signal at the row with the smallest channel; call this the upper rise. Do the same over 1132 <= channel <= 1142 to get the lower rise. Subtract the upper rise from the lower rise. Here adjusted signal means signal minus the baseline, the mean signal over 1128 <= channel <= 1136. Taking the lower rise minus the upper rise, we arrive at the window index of -22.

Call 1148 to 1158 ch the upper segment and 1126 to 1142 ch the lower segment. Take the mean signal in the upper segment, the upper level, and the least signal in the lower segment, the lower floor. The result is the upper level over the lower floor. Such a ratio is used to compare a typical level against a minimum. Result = 1.09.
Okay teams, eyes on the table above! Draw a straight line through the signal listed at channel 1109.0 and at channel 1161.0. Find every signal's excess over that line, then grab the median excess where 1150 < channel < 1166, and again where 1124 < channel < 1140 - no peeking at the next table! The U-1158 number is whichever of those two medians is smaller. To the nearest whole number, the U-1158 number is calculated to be 8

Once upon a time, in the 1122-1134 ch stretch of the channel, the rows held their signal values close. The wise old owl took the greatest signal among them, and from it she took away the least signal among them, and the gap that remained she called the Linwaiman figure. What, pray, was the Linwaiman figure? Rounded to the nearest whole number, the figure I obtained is 73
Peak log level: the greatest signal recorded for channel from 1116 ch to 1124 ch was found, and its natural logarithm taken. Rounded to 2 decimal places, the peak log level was 5.91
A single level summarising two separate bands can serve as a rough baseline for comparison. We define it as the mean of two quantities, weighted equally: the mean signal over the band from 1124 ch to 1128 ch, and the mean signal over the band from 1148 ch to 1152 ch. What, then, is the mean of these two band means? 334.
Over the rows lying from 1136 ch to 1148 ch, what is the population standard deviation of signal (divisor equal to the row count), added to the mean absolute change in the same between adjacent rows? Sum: 17.8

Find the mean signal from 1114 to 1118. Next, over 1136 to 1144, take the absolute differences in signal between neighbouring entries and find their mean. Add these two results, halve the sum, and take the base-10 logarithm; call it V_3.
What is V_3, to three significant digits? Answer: 2.21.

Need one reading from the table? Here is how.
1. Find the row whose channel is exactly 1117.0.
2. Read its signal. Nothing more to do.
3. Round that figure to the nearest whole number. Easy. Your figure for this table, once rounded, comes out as 318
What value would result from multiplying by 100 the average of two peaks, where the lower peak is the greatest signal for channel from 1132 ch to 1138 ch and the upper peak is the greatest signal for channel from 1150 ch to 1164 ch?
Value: 30350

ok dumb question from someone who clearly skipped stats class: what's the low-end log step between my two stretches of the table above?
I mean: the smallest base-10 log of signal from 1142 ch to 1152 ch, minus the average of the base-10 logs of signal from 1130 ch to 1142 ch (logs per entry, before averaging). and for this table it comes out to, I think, -0.01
